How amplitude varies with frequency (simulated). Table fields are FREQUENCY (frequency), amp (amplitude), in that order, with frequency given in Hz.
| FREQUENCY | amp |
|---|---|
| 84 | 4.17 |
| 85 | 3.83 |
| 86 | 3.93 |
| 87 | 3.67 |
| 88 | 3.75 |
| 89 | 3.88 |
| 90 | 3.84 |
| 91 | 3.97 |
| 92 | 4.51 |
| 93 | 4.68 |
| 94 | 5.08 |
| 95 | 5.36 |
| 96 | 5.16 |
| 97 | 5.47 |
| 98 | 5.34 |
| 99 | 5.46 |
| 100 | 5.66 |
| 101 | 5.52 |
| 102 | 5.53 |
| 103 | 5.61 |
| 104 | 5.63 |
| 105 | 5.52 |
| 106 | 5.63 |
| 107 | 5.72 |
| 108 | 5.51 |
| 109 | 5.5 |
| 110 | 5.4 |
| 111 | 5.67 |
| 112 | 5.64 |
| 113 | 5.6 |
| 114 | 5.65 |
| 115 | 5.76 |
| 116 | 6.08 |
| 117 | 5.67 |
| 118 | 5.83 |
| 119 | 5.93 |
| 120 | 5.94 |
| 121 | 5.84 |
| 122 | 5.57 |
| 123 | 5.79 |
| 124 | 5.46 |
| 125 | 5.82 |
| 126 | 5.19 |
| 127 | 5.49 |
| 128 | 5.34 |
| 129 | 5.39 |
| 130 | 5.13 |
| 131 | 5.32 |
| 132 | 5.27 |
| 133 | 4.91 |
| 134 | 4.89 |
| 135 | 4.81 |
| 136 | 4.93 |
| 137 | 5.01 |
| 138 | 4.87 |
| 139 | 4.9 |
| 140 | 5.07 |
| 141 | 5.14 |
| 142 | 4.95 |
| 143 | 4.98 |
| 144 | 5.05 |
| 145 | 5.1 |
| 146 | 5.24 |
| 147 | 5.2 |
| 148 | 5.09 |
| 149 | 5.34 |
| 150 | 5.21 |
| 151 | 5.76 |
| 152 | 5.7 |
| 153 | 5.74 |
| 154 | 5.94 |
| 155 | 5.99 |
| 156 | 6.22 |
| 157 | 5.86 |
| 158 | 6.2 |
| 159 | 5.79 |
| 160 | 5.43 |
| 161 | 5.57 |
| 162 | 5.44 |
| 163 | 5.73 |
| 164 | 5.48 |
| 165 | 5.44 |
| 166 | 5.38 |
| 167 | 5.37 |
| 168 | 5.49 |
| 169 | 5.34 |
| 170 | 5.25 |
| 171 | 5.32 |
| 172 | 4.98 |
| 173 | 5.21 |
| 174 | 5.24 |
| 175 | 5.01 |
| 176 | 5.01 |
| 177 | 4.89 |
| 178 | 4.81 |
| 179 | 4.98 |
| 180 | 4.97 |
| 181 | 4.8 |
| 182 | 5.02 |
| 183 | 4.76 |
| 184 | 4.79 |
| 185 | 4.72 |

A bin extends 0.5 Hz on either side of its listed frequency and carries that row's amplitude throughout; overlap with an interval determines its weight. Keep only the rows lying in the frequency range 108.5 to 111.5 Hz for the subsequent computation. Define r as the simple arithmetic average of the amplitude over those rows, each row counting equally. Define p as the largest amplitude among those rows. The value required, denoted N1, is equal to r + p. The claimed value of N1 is 11.2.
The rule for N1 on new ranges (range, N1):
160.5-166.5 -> 11.2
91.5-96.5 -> 10.3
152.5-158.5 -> 12.2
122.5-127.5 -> 11.4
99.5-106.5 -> 11.2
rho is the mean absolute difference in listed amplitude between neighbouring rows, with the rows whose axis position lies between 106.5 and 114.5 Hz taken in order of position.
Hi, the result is 0.10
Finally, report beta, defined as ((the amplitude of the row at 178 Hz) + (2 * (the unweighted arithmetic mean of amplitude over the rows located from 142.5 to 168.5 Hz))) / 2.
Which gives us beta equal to 7.93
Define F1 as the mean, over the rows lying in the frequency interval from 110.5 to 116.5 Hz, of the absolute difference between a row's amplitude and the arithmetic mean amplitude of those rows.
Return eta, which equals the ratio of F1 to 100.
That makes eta 0.0012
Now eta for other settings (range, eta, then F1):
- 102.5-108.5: 0.0006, 0.06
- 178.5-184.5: 0.0010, 0.10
